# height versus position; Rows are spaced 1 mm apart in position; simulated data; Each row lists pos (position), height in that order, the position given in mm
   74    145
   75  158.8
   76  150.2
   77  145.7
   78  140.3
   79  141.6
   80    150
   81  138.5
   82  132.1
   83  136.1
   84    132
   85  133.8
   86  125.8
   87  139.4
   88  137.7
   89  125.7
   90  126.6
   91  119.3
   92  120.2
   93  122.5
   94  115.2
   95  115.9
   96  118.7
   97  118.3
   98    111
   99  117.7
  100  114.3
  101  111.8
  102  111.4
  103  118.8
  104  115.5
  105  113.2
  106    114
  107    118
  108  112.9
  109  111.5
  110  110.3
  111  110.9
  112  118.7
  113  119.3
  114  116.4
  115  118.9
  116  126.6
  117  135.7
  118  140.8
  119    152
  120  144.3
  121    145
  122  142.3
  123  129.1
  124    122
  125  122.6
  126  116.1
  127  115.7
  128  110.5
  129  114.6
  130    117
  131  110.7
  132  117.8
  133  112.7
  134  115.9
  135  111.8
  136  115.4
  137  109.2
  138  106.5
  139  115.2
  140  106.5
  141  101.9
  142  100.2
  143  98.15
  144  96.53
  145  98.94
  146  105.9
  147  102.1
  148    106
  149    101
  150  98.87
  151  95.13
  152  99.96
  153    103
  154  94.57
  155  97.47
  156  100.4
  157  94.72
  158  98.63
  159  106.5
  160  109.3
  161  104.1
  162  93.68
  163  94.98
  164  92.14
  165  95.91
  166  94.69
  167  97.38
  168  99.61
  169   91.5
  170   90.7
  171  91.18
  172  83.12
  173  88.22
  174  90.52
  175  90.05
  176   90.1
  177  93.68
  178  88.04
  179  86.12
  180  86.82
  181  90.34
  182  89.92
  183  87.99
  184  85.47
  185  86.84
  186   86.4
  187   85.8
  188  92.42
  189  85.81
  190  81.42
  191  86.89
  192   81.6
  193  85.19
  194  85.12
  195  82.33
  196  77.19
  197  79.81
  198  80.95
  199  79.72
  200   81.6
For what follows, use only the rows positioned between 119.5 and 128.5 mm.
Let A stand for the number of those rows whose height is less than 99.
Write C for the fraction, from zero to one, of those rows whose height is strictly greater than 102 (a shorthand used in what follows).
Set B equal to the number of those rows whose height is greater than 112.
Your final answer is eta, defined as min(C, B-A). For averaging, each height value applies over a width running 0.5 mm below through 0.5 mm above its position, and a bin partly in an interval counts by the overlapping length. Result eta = 1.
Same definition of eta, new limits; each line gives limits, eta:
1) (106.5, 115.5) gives 1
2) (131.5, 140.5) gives 1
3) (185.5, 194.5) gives -9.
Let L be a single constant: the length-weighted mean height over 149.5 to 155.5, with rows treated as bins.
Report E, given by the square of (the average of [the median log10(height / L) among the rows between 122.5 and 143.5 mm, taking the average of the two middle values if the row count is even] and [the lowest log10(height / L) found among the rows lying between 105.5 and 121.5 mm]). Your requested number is 0.0035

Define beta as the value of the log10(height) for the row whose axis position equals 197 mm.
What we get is 1.90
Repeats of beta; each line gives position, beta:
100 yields 2.06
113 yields 2.08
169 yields 1.96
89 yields 2.10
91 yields 2.08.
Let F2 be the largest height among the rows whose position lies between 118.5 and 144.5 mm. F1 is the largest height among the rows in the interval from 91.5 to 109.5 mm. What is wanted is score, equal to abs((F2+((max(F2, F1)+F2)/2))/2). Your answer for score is 152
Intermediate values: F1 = 122.5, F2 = 152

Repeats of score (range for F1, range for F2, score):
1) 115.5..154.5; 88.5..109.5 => 133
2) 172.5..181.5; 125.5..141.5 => 118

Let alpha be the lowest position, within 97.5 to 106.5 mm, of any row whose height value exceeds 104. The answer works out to 98 mm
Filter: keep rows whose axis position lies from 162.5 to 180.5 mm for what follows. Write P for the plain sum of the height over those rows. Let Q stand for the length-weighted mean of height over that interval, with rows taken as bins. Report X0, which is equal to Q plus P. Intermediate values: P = 1645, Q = 91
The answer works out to 1736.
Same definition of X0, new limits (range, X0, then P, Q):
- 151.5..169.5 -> 1867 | 1769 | 98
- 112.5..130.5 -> 2416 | 2289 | 127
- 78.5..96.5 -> 2461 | 2331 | 130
